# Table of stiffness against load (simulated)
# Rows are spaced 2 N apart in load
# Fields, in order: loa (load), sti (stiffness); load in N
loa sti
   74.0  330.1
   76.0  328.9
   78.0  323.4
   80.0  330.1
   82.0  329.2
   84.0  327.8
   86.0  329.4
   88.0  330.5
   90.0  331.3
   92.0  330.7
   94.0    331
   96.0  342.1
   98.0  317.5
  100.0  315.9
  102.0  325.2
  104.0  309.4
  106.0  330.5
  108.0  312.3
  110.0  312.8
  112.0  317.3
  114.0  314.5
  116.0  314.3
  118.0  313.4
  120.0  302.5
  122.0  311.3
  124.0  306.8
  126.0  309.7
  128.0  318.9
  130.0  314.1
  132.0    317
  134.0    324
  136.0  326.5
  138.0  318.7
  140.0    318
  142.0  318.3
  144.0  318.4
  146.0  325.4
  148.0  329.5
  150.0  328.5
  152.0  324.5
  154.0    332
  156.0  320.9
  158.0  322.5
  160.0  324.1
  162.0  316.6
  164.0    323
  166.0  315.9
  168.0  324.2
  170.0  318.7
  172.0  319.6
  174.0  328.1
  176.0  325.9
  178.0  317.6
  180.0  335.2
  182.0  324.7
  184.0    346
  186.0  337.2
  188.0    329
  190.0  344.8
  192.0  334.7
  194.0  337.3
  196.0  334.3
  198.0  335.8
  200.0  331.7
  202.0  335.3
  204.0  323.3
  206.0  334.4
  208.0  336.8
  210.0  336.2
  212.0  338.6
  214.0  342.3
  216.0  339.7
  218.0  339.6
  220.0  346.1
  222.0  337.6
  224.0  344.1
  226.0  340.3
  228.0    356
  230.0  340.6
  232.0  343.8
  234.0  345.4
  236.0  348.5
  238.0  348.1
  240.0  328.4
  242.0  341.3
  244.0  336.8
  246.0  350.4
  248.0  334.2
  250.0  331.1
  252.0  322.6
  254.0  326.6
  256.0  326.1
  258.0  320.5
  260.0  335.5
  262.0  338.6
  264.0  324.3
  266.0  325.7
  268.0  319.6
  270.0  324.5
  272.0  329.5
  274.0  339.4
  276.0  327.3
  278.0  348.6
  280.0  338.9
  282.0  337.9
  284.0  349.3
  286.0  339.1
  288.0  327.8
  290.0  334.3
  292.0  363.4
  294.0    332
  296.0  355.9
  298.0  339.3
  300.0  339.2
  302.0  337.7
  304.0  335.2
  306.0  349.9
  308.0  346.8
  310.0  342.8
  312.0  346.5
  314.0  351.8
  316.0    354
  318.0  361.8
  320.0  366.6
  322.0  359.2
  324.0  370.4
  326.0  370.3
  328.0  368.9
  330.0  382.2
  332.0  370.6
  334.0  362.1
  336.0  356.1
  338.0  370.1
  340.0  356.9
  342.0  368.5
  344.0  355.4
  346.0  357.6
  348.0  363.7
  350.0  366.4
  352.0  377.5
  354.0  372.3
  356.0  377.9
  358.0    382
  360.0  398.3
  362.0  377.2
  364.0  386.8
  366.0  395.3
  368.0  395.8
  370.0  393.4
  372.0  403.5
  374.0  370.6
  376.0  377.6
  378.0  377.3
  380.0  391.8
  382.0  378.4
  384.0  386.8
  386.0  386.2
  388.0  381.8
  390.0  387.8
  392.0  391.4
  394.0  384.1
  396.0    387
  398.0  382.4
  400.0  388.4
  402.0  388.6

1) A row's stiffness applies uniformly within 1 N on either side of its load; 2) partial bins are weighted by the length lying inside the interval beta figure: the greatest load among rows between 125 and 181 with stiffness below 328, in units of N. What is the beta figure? 178.0 N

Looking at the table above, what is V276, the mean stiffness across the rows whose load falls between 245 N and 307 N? 336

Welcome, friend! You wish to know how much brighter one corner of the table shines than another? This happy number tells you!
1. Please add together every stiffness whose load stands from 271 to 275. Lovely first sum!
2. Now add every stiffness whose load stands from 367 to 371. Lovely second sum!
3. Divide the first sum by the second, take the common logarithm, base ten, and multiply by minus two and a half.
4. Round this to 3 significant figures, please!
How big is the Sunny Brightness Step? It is 0.180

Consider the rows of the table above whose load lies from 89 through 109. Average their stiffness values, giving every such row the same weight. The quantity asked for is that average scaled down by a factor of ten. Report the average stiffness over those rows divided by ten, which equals 32.5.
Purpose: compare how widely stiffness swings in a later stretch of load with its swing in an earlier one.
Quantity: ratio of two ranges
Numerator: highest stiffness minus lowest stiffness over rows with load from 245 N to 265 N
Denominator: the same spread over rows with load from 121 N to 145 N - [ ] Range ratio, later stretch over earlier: 1.52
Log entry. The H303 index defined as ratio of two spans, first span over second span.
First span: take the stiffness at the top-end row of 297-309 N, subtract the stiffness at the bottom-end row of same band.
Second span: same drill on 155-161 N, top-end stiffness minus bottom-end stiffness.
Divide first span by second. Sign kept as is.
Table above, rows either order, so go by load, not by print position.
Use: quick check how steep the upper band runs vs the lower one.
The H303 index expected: 2.3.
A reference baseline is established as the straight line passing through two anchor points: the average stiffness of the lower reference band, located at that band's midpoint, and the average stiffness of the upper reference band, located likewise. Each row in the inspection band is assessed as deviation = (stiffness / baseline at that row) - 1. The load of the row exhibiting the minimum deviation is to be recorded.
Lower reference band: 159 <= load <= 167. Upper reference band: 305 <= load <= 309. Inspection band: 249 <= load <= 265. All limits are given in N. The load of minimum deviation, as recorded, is 258.0 N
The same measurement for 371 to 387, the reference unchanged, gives 374.0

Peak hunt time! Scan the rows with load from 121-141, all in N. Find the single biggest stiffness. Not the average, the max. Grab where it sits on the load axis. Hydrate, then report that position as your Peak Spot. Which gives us 136.0 N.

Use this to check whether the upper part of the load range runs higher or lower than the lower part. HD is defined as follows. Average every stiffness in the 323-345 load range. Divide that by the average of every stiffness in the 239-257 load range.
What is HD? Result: 1.10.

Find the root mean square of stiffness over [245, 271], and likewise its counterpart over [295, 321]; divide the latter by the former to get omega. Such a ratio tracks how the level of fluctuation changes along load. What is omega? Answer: 1.06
